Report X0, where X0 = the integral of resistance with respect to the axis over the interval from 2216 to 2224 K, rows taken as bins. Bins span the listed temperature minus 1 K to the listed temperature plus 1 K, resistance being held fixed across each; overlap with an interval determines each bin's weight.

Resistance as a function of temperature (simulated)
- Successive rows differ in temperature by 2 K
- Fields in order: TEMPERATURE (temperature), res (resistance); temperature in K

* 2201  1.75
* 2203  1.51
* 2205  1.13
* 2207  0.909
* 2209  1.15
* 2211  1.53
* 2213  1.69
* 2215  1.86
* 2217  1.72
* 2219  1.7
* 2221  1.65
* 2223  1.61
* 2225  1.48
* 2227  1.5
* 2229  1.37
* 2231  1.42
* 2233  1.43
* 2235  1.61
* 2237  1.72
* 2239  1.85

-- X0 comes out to 13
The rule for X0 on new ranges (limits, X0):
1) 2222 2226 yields 6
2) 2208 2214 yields 9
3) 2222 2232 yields 15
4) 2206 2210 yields 4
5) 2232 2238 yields 10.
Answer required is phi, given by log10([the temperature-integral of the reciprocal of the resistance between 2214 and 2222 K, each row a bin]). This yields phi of 0.7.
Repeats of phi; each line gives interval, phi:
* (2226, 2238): 0.9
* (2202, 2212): 0.9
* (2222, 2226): 0.4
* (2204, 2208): 0.6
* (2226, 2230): 0.4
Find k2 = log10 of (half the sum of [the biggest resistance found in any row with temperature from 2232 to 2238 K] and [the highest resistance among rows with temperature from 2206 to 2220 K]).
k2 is 0.253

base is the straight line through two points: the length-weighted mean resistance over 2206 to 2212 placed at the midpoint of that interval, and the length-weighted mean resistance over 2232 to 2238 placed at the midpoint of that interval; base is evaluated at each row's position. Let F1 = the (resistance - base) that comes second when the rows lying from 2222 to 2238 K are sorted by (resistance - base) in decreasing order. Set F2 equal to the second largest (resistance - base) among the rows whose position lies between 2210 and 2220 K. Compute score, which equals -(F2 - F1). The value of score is -0.33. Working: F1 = 0.10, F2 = 0.43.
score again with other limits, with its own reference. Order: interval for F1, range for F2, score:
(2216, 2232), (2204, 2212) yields 0.36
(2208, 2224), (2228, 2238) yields 0.41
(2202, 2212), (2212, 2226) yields -0.13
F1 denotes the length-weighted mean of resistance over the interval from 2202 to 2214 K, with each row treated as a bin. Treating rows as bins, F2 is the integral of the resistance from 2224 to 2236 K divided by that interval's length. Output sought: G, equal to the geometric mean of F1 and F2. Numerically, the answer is 1.39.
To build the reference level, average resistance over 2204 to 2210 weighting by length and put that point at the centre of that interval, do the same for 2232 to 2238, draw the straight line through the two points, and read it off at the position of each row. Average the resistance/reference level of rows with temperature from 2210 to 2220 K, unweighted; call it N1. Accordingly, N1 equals 1.40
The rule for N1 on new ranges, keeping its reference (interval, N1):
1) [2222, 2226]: 1.12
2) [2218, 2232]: 1.10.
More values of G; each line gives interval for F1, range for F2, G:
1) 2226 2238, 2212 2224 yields 1.60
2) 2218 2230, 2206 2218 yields 1.51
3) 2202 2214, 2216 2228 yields 1.46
